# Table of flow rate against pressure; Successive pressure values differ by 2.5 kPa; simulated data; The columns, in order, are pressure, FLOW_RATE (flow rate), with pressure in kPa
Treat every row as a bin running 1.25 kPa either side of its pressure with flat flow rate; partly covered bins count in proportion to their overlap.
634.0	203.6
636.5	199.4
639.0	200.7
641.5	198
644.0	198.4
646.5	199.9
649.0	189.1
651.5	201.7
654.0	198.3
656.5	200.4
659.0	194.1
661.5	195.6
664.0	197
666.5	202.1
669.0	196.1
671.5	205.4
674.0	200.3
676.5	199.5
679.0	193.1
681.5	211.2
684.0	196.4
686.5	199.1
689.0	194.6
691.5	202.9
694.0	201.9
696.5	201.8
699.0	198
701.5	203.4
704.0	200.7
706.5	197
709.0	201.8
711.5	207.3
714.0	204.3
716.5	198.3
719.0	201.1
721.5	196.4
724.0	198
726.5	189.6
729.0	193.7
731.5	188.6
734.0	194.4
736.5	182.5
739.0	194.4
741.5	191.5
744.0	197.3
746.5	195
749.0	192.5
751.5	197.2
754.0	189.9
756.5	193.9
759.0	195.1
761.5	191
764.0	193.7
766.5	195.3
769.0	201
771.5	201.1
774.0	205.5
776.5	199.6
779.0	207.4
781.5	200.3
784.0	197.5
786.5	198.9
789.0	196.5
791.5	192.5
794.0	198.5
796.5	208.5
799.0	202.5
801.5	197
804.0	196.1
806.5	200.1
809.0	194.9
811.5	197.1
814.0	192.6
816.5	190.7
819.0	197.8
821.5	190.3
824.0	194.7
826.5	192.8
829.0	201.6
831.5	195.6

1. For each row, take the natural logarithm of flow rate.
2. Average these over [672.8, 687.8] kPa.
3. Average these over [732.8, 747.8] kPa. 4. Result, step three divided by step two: 0.99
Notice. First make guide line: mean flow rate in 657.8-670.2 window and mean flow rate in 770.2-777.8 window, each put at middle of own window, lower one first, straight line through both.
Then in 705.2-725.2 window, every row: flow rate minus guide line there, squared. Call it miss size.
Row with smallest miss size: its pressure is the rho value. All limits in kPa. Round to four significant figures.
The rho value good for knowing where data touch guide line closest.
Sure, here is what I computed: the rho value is 716.5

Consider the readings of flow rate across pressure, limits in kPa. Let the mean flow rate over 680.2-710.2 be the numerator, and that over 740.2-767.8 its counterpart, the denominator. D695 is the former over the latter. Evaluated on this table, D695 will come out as 1.04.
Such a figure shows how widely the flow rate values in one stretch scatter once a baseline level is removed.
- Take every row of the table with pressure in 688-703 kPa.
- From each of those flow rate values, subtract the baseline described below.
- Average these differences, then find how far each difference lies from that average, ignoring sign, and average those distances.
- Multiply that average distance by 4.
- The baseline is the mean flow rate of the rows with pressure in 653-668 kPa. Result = 11.0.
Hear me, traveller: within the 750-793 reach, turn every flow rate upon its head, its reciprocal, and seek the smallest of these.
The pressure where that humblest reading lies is 779.0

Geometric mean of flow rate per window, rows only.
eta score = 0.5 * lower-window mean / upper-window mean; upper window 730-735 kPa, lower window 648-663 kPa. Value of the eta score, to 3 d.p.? 0.513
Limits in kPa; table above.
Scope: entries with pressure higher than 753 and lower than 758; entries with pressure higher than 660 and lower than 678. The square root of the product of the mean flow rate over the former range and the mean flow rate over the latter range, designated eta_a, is 196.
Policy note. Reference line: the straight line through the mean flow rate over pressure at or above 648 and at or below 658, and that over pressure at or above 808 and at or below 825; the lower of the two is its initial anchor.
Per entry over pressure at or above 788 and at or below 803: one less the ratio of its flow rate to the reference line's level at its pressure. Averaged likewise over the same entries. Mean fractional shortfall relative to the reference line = -0.025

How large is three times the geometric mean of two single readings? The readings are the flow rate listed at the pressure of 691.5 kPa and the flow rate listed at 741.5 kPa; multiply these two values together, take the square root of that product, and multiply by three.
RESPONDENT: 591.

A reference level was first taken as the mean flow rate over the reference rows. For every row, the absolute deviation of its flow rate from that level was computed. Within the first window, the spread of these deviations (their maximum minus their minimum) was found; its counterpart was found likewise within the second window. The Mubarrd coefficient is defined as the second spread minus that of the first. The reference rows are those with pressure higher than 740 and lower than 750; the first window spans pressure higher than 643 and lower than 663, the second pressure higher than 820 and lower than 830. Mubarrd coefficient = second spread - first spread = -0.7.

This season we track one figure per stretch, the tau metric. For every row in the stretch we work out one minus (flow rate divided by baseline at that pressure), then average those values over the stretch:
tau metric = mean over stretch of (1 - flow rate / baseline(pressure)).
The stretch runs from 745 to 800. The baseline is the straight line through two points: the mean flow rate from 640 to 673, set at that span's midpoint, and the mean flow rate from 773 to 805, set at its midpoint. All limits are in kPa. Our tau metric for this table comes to 0.010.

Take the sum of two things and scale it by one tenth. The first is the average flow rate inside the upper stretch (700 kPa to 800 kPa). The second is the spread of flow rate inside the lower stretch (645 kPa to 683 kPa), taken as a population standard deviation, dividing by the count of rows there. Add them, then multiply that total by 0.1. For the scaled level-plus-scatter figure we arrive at 20.2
